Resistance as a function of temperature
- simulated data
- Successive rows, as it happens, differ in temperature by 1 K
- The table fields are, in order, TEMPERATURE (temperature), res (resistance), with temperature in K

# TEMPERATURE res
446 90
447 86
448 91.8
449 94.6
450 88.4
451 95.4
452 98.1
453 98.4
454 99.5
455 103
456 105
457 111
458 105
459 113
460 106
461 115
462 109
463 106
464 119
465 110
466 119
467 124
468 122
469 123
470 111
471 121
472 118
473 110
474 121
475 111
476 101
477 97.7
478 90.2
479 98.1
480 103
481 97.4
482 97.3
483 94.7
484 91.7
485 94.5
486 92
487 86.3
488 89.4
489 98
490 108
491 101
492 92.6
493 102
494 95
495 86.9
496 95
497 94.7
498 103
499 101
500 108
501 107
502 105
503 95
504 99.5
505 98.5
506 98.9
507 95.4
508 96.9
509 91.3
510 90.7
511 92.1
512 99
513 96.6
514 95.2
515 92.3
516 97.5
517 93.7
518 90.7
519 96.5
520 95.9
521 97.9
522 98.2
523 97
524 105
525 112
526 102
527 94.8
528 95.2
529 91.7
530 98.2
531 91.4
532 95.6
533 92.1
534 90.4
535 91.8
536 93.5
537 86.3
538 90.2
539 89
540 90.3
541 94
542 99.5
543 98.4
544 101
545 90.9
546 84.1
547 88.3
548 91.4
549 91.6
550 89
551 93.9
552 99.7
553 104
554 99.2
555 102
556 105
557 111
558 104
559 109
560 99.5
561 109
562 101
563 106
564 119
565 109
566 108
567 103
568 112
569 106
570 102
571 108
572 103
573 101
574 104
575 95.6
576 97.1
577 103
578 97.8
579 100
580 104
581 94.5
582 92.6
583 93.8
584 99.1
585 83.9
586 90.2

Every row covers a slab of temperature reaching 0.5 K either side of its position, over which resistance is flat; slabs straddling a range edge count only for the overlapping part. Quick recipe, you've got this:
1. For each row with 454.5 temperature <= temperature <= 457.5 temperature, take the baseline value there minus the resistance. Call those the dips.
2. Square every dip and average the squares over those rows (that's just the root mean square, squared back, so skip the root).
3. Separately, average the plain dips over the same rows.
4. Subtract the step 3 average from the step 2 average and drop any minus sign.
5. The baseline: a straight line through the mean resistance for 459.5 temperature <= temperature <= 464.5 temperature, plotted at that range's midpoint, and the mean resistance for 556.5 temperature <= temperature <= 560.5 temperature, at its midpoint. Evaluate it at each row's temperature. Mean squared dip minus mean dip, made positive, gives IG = 32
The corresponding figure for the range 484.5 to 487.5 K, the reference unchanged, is 346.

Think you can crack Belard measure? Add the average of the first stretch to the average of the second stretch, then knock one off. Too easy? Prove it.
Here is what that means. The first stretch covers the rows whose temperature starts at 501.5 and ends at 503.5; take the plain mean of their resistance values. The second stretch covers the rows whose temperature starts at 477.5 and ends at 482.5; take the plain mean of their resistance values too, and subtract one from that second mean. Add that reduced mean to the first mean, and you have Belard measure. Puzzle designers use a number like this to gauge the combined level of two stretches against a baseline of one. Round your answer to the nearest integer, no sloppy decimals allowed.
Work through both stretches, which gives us 196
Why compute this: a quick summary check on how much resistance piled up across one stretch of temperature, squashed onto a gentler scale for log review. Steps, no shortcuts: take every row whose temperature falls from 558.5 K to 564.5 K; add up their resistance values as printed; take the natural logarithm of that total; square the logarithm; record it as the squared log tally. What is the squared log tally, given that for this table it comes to 41.8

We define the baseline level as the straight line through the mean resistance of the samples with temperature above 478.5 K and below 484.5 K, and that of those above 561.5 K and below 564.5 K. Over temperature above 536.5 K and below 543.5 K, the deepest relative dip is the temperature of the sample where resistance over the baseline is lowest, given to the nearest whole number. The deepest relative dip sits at 537 K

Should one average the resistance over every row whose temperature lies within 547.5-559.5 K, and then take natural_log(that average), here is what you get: 4.61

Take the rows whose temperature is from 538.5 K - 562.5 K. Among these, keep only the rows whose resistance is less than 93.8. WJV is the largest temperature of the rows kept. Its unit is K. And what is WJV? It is 550 K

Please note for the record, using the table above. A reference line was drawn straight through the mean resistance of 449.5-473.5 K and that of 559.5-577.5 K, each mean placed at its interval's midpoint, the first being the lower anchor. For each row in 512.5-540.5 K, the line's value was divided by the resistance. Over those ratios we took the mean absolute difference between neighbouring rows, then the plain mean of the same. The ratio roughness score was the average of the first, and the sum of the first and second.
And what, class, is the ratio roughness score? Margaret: 0.606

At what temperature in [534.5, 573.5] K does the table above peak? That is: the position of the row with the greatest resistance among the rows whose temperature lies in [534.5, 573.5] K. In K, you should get 564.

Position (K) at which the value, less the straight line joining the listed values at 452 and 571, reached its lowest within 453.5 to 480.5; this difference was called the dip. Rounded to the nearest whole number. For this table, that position 478 K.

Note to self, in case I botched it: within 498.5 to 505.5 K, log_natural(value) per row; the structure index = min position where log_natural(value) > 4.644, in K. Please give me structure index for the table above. 500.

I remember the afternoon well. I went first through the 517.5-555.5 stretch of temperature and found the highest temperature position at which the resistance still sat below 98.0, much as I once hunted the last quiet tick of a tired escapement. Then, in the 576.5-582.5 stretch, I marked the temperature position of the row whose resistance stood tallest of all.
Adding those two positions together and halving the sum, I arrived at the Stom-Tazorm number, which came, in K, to 565.5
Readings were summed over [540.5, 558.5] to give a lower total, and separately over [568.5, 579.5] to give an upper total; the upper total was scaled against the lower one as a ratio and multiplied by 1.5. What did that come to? 1.0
